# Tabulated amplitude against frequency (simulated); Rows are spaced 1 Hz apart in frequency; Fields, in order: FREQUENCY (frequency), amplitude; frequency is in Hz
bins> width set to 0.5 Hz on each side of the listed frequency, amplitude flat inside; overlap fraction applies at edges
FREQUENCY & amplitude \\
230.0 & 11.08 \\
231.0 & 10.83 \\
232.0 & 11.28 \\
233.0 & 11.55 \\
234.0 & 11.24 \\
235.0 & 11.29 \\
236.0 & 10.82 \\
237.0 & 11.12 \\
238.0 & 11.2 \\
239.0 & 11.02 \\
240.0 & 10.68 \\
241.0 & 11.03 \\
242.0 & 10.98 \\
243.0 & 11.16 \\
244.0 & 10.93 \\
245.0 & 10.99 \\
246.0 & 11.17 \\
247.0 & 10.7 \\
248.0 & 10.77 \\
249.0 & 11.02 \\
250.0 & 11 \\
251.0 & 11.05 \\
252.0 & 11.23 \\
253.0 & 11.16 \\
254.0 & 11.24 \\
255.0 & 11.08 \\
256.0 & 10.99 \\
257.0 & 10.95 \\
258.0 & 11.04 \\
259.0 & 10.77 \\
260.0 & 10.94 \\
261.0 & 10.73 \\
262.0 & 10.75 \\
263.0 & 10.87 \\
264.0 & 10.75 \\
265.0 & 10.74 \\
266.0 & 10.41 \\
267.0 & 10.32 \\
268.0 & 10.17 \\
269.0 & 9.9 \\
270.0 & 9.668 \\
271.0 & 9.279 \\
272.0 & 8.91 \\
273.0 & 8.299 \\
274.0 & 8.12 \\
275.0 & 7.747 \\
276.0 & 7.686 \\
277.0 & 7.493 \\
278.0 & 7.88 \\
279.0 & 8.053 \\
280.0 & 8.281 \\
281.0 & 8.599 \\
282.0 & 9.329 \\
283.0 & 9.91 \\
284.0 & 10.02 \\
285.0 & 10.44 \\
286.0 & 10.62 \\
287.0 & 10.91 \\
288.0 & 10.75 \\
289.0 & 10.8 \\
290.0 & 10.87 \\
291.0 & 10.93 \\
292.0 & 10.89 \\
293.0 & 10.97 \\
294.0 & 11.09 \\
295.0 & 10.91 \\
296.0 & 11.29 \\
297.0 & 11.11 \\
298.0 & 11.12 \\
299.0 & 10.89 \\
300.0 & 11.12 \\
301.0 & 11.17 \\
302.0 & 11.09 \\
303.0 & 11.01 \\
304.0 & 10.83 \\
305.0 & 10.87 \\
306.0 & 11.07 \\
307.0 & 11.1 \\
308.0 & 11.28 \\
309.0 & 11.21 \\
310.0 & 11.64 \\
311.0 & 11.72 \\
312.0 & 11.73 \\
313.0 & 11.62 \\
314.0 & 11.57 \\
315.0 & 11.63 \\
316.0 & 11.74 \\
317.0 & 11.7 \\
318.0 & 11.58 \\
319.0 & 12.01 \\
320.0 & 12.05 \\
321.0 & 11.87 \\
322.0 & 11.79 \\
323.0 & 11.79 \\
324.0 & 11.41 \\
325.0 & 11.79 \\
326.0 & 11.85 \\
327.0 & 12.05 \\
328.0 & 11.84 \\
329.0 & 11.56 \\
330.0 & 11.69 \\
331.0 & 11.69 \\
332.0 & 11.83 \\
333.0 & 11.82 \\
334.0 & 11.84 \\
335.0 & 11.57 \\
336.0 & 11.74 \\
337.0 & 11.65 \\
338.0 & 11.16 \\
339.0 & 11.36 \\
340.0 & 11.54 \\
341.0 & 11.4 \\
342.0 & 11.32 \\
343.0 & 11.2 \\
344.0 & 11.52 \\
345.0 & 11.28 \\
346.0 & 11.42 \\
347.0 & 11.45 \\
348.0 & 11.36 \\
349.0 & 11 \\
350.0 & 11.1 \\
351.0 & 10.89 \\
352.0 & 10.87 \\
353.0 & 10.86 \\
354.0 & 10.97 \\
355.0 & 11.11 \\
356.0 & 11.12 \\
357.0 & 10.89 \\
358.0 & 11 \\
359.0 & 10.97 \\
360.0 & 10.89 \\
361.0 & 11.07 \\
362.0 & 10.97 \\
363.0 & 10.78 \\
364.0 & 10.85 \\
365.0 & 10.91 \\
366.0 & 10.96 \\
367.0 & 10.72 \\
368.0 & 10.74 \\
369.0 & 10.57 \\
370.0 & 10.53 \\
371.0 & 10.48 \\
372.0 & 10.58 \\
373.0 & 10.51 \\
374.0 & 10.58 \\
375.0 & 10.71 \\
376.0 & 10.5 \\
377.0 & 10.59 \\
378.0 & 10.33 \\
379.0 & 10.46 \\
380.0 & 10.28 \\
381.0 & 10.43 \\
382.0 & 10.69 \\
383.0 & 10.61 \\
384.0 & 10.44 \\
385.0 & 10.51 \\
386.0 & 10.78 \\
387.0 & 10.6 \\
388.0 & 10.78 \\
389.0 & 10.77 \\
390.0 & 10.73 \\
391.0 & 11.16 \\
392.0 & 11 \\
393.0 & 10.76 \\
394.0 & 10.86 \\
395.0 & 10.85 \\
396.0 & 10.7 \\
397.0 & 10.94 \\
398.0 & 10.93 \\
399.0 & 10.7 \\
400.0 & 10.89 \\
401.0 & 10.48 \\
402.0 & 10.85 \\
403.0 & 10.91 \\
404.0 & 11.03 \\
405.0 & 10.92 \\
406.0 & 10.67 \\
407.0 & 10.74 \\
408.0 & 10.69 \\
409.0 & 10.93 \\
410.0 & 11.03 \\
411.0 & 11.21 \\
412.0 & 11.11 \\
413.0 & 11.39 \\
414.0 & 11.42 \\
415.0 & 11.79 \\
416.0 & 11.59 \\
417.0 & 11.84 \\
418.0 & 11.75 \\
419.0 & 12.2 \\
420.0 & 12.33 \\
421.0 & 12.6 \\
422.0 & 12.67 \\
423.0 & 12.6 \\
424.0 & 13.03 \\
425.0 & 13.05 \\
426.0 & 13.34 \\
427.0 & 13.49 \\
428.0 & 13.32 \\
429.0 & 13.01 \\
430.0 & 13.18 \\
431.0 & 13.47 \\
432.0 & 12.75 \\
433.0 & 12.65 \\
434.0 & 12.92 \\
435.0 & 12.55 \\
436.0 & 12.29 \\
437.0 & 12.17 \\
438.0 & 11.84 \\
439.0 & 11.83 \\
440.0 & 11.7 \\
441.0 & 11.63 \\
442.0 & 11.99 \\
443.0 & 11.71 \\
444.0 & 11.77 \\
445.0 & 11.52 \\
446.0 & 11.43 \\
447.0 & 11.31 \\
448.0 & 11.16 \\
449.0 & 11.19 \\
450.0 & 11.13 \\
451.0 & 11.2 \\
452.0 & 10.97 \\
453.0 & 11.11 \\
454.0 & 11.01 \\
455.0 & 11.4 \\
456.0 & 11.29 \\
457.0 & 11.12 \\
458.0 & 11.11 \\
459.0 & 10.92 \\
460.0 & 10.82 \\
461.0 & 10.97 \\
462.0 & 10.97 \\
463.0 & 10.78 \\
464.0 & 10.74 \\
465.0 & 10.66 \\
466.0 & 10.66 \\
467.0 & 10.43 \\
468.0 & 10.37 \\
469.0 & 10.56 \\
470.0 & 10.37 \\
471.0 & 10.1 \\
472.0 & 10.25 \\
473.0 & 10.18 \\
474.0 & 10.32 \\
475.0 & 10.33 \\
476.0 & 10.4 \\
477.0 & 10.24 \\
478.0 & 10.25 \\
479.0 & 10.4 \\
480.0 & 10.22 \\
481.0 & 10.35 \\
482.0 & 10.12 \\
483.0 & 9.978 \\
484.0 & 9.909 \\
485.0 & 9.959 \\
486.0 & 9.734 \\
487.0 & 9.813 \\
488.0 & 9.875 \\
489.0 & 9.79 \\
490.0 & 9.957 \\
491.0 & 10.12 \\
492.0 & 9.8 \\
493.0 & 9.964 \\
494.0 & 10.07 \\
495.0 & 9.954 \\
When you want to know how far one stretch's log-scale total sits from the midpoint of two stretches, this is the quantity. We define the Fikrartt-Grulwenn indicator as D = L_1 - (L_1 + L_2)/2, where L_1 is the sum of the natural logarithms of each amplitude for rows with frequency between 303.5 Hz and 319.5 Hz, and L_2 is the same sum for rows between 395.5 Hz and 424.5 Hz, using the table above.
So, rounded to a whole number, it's -16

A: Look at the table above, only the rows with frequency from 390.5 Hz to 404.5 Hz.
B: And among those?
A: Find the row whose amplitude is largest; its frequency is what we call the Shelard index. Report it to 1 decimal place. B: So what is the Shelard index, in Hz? 391.0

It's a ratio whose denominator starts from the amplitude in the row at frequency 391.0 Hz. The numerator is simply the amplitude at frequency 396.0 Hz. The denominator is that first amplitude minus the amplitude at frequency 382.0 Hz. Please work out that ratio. 23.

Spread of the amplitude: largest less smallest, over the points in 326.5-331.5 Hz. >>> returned 0.49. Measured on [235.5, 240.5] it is 0.52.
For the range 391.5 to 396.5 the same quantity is 0.30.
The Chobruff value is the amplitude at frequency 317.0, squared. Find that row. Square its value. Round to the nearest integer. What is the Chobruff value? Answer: 137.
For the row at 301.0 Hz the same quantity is 125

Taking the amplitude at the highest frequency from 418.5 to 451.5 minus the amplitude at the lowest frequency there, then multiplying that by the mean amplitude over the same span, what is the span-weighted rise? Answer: -12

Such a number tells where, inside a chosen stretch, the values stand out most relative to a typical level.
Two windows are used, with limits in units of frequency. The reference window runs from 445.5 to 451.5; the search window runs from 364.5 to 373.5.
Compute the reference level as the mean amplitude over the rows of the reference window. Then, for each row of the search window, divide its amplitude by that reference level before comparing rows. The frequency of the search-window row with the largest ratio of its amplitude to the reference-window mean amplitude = 366.0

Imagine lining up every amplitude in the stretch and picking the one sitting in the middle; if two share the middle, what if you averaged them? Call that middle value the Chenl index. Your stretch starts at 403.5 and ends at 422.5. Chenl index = 11.4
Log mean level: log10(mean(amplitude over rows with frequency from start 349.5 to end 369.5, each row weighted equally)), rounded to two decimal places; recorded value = 1.04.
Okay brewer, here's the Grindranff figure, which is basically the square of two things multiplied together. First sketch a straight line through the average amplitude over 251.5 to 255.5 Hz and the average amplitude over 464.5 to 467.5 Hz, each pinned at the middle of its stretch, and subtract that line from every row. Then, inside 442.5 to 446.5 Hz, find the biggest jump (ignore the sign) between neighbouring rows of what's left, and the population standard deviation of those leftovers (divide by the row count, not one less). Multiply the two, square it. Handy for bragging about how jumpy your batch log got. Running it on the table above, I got 0.0011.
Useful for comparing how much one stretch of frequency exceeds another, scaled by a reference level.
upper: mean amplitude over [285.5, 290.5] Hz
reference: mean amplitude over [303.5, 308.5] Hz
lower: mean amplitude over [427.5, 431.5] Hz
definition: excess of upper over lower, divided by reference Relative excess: -0.22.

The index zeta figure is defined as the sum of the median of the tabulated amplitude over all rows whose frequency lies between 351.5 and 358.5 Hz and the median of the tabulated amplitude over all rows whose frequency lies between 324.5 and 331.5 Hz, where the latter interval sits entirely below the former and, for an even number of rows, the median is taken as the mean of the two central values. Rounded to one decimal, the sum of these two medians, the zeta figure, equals 22.8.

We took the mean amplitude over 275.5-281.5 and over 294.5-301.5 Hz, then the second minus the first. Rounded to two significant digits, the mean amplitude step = 3.1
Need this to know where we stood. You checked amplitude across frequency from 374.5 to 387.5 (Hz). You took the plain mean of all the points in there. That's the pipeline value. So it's 10.5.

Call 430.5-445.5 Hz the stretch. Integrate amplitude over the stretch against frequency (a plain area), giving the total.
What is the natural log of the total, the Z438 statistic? 5.21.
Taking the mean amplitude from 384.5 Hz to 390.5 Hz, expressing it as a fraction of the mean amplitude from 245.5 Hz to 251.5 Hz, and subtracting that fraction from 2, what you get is 1.0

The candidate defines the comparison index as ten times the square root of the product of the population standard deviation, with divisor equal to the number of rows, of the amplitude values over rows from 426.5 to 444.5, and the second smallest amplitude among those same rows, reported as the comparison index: 27.4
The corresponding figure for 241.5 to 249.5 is 12.9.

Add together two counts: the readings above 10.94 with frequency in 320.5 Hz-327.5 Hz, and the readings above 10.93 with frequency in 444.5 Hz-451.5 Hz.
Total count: 14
